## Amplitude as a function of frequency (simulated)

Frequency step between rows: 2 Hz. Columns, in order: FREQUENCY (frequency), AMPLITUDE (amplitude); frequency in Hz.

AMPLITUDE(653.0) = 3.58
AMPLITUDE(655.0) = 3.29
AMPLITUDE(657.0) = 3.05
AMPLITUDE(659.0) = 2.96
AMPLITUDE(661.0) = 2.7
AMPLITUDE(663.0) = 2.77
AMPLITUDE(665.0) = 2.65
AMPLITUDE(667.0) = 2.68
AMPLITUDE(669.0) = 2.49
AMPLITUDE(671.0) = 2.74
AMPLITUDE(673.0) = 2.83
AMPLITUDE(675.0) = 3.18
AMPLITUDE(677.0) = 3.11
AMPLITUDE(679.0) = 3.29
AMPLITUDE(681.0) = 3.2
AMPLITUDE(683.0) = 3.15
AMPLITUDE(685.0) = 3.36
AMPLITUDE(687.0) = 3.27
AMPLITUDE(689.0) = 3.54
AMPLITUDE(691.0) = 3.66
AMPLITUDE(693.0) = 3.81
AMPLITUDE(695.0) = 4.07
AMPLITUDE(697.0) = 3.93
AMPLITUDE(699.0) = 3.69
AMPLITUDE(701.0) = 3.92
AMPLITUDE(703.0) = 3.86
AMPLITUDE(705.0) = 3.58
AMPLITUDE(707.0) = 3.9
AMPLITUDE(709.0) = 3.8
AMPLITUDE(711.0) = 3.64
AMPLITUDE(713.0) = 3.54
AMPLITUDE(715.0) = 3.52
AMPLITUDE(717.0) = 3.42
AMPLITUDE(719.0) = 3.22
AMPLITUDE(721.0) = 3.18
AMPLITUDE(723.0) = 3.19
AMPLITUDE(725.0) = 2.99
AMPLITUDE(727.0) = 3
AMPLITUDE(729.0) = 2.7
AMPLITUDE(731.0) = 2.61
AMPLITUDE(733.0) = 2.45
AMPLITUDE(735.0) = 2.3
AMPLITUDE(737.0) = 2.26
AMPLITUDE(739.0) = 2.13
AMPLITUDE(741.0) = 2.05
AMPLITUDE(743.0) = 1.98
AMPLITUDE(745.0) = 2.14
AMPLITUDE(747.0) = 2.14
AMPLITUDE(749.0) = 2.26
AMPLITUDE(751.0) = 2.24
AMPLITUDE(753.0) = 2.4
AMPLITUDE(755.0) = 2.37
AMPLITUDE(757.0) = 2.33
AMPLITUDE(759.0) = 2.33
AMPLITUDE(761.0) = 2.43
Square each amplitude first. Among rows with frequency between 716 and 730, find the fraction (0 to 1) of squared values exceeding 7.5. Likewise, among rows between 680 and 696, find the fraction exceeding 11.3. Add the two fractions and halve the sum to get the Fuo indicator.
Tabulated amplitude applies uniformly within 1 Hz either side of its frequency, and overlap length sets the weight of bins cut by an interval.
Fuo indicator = 0.68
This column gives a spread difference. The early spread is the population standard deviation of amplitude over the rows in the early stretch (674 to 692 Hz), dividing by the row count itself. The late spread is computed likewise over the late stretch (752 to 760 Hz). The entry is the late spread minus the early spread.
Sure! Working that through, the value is -0.15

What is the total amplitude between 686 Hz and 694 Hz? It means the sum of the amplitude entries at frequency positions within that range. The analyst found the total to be 14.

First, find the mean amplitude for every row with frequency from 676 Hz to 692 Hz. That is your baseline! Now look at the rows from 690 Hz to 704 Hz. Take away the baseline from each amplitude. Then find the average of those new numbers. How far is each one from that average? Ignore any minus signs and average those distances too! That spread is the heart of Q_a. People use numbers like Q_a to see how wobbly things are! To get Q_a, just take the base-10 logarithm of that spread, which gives -1.0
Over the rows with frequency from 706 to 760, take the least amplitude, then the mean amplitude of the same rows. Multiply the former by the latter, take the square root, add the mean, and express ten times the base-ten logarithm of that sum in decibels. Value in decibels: 7.1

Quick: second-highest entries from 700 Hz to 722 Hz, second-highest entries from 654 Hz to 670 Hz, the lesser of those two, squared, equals 9.3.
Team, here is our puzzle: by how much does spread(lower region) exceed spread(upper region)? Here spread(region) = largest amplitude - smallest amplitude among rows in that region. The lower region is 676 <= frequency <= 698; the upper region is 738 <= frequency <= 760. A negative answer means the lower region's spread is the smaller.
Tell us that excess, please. 0.54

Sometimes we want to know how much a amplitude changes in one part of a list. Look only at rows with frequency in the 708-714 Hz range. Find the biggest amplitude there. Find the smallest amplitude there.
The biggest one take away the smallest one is 0.26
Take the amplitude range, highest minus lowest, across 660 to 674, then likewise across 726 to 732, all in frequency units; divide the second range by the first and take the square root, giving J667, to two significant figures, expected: 1.1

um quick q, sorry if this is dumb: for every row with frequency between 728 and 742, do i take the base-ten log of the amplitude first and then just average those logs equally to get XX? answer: 0.37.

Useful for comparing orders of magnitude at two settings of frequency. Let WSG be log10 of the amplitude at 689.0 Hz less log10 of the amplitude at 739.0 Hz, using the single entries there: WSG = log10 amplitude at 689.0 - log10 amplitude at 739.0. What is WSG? 0.22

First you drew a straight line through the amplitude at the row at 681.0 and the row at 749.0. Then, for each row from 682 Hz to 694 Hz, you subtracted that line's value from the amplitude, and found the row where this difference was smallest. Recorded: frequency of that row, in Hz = 683.0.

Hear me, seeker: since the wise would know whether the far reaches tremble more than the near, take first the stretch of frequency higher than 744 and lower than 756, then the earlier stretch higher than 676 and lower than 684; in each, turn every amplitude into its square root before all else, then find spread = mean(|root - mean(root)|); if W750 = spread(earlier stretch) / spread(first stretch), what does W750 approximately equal 0.6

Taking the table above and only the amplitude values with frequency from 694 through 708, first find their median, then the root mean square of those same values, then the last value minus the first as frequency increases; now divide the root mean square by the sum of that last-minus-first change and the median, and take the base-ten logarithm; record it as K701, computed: 0.014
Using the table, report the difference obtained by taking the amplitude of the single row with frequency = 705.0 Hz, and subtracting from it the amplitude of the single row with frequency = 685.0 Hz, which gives 0.22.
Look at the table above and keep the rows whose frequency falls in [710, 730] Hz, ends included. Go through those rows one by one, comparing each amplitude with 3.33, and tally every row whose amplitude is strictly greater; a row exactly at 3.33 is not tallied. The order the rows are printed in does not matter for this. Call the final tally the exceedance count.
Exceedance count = 4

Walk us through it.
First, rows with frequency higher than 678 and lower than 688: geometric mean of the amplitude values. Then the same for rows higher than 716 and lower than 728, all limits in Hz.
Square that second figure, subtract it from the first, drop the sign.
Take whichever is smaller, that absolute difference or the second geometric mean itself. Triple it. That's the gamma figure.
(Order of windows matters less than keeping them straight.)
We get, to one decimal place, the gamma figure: 9.5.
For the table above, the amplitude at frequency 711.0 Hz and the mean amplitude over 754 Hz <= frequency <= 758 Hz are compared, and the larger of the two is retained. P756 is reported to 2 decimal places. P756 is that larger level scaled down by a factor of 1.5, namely 2.43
